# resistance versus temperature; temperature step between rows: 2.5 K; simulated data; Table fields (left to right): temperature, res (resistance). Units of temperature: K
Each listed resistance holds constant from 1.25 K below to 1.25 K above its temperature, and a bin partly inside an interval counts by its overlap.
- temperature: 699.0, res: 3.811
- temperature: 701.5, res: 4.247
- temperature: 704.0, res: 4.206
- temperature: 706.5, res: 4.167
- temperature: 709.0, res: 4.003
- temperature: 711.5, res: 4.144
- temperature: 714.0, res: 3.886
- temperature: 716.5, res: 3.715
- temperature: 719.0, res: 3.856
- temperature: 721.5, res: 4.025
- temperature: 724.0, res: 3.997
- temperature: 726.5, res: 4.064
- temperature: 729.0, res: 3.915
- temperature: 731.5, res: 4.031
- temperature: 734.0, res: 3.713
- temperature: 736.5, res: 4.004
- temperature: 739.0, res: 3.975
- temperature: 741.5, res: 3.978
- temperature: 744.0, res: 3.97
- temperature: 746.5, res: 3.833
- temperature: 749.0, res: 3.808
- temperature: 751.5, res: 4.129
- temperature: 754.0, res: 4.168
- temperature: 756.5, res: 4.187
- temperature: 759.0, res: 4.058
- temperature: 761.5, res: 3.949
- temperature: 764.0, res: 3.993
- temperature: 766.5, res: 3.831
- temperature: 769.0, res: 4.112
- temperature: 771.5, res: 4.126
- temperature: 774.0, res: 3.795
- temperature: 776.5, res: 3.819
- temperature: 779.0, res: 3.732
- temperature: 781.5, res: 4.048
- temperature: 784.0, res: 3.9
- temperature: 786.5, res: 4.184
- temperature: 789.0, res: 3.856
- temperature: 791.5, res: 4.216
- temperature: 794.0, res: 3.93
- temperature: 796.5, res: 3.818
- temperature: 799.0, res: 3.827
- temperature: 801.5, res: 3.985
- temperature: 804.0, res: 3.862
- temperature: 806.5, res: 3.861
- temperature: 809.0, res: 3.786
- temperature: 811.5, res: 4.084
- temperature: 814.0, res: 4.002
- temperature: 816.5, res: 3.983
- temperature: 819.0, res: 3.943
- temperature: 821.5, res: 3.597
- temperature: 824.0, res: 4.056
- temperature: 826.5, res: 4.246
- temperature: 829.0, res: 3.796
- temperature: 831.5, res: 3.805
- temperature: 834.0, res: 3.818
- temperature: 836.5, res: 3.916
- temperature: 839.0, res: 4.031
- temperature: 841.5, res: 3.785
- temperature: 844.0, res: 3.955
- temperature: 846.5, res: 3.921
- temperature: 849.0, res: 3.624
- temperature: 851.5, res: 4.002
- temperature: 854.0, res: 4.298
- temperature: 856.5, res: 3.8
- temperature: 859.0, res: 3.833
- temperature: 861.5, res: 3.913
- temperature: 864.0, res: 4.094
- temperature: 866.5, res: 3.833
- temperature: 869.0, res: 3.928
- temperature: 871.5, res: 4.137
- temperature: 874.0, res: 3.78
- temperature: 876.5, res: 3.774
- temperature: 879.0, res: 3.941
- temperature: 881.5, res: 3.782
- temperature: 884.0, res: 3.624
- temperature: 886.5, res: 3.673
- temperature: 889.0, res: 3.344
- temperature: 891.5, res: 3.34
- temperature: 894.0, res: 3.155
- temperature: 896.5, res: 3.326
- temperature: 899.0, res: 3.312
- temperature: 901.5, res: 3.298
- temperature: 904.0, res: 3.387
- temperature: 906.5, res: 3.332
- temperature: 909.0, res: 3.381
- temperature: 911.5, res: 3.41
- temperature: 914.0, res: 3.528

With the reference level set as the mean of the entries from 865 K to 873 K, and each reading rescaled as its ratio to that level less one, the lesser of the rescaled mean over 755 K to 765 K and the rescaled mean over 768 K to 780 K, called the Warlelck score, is -0.012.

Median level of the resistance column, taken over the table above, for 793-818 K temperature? 3.90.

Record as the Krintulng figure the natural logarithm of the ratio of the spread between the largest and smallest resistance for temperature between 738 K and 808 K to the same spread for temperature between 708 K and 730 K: 0.12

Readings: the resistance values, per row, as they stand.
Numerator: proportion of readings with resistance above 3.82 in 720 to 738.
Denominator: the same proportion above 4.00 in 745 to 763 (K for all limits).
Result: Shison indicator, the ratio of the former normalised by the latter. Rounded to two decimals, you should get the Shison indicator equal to 1.50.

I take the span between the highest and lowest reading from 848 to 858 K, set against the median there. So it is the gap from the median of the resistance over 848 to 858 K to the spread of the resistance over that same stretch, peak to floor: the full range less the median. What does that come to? -3.23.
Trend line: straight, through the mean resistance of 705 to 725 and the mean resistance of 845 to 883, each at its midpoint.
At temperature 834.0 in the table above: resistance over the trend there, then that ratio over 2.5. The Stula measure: 0.389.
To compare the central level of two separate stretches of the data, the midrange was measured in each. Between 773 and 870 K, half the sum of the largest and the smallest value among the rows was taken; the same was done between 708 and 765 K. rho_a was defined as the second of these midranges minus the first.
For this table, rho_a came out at 0.00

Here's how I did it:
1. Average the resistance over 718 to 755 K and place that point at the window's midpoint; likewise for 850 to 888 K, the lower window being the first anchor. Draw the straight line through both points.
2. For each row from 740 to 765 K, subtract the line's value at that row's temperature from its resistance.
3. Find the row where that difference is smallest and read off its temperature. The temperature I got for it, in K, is 749.0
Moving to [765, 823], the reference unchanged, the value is 821.5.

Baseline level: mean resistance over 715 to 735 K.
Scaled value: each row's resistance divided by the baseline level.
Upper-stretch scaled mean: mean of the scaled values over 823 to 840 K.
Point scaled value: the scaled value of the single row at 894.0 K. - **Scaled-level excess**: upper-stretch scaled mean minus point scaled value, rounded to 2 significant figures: 0.20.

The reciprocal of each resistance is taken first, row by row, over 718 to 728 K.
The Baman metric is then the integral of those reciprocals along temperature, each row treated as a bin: 2.51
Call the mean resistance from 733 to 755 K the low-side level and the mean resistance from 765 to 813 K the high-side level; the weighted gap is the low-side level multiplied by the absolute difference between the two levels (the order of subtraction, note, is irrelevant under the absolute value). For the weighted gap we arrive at 0.07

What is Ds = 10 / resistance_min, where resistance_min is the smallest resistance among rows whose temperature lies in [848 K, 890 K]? 2.99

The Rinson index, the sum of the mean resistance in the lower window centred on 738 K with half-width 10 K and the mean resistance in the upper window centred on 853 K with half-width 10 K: 7.85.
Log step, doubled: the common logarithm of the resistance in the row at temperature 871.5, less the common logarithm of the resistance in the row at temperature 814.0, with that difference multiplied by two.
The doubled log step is 0.03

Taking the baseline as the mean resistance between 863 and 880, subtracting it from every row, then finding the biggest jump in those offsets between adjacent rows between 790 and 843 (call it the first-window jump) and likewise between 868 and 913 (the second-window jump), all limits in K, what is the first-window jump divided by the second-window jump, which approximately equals 1.29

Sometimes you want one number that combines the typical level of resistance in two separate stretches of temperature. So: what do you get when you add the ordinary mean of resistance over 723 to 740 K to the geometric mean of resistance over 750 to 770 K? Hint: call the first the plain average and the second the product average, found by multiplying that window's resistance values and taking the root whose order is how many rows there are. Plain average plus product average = 8.01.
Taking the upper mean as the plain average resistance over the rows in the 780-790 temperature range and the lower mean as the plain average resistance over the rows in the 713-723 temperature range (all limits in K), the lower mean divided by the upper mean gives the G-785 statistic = 0.97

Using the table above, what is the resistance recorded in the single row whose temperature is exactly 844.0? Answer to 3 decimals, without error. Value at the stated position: 3.955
